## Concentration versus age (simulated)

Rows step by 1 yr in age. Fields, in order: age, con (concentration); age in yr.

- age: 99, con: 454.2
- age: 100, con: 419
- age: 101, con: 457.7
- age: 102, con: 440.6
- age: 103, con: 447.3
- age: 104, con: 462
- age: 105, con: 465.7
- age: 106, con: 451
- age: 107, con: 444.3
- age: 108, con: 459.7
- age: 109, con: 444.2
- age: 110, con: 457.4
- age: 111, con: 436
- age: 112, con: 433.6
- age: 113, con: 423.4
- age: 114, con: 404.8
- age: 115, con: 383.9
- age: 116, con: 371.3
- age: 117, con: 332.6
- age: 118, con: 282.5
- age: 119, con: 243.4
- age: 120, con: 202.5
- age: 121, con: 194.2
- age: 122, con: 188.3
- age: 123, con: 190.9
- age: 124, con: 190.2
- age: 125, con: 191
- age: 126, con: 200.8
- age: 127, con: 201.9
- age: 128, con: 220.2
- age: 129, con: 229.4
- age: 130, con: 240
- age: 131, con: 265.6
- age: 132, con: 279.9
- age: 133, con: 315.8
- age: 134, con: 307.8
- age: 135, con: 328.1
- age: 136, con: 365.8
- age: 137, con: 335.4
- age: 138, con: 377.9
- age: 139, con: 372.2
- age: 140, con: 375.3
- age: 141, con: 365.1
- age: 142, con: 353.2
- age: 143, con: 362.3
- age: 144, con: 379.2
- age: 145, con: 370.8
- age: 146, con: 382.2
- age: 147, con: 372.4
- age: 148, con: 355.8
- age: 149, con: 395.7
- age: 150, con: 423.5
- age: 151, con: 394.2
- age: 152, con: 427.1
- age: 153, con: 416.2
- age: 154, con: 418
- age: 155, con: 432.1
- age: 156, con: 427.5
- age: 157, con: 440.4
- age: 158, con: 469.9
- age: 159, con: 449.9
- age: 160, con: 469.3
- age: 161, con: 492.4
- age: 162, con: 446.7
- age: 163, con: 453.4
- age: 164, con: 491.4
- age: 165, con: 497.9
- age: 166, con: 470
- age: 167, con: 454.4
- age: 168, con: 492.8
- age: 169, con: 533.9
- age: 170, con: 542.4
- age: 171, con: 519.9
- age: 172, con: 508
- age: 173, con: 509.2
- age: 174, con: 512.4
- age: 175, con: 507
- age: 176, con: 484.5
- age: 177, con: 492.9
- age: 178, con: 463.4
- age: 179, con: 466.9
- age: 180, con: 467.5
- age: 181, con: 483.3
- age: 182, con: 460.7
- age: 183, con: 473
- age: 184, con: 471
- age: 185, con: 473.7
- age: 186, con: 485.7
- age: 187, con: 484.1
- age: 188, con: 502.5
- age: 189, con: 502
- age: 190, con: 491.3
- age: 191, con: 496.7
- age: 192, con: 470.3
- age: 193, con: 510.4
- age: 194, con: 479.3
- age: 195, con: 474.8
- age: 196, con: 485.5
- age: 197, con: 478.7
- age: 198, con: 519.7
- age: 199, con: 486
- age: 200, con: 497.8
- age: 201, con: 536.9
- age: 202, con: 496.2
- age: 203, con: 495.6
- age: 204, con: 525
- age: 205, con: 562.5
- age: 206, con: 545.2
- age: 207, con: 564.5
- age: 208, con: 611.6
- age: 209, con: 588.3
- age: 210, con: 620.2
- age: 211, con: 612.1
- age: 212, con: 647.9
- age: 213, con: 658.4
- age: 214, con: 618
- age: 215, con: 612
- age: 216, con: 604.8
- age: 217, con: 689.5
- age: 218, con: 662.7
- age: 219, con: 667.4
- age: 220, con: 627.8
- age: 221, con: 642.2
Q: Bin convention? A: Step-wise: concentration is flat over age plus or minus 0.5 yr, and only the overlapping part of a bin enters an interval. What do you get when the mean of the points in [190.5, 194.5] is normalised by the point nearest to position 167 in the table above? 1.08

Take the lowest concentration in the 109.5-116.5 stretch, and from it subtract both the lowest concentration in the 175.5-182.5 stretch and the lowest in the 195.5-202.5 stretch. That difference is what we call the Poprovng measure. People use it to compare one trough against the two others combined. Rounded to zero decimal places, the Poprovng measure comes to -568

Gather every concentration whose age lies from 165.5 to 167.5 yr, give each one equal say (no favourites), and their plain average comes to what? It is 462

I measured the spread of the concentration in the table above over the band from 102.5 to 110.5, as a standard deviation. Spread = 8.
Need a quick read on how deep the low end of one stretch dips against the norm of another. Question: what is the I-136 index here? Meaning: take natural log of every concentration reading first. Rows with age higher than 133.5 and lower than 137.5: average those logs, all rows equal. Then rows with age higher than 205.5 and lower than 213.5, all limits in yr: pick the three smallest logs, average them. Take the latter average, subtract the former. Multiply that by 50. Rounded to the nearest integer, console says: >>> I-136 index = 26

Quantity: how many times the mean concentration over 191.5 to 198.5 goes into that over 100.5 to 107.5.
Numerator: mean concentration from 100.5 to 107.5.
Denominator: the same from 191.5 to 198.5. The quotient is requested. 0.93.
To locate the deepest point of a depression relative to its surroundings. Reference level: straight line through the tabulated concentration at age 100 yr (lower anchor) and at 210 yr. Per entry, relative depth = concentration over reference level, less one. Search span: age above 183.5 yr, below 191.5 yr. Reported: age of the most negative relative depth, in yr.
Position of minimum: 184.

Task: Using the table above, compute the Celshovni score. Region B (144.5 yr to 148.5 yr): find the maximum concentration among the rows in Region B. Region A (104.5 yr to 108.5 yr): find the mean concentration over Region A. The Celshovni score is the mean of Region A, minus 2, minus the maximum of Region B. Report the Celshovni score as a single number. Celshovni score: 71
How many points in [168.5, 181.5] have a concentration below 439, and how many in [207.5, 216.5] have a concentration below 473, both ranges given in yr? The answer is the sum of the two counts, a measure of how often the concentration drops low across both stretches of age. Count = 0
